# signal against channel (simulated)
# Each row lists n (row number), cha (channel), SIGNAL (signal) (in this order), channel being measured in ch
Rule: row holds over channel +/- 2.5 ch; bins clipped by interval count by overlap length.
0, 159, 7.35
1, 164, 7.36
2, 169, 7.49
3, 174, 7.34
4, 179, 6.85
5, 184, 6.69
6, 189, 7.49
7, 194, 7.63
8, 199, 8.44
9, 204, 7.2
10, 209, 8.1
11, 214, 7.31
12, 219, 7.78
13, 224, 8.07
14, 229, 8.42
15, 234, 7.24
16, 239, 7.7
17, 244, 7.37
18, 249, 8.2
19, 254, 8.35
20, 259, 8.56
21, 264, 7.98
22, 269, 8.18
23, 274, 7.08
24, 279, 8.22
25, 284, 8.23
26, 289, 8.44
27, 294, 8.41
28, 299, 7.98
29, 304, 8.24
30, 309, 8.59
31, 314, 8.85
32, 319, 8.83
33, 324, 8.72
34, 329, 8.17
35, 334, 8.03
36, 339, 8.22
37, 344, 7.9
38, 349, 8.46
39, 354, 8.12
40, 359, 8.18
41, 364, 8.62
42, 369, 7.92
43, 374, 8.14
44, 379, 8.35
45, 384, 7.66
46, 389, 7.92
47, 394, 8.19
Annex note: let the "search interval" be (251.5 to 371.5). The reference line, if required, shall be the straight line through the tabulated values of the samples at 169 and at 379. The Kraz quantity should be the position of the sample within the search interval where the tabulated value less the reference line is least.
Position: 274 ch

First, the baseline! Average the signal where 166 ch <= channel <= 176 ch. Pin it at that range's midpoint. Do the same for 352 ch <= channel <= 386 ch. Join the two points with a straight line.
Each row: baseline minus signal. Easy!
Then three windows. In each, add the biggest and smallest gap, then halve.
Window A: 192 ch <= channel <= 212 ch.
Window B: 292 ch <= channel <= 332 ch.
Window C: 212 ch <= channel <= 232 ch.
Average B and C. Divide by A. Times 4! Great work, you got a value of 5.2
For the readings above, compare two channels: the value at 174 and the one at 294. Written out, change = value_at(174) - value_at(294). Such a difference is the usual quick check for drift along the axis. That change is -1.1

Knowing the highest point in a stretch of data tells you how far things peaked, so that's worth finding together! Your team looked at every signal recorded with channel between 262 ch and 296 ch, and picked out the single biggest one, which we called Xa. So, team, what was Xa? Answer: 8.44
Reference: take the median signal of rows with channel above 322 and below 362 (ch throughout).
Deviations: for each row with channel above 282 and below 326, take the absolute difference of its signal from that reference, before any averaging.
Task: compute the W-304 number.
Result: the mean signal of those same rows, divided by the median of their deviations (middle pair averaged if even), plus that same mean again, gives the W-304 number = 40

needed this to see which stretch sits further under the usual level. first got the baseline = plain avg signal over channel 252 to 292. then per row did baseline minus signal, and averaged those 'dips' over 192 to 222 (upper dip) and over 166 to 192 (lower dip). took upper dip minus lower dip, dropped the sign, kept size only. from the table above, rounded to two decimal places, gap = 0.57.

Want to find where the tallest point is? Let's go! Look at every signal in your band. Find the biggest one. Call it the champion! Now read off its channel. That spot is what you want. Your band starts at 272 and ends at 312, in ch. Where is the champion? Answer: 309 ch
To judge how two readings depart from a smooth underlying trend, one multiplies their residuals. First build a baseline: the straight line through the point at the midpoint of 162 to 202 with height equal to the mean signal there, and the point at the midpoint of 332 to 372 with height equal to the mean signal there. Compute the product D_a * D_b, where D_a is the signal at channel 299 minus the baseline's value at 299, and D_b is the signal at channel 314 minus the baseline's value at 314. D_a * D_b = 0.03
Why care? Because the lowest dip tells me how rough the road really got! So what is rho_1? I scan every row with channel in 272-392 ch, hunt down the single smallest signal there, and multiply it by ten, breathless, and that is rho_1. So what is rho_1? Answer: 70.8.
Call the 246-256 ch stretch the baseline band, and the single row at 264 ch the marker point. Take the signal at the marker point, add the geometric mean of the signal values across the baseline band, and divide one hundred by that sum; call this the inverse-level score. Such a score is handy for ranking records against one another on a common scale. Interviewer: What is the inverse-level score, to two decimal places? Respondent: 6.15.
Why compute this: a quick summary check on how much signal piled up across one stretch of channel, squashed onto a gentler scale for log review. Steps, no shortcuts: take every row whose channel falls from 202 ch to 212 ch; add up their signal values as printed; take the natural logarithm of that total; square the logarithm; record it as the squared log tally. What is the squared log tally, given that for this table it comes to 7.4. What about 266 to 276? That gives 7.4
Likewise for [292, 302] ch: 7.8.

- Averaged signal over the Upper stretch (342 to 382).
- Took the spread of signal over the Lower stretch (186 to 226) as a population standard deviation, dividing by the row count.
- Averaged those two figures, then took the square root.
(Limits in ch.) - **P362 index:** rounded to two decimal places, 2.07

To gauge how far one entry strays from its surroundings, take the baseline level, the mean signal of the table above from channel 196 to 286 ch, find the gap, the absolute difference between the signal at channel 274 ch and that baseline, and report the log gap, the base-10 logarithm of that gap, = -0.1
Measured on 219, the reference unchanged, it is -0.9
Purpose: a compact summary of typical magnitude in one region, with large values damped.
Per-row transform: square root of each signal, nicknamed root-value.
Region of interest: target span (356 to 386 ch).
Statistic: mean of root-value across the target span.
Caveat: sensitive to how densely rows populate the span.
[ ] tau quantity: 2.85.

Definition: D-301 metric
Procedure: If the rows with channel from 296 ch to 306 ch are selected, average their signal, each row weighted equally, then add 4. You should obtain 12.1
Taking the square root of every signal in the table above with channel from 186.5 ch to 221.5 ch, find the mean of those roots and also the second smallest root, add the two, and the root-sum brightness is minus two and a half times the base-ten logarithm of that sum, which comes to -1.85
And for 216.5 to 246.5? -1.85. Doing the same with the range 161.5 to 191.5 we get -1.81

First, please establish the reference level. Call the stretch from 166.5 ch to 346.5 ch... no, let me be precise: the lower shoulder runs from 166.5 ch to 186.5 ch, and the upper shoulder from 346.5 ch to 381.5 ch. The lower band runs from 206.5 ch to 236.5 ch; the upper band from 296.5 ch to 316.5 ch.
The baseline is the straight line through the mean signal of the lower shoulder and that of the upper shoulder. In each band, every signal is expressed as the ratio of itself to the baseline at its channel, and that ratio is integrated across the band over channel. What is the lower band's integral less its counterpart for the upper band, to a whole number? 11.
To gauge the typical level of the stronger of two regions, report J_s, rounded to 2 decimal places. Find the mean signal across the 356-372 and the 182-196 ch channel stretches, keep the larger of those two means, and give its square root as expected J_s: 2.87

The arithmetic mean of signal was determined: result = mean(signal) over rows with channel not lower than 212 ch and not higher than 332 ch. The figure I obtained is 8.12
